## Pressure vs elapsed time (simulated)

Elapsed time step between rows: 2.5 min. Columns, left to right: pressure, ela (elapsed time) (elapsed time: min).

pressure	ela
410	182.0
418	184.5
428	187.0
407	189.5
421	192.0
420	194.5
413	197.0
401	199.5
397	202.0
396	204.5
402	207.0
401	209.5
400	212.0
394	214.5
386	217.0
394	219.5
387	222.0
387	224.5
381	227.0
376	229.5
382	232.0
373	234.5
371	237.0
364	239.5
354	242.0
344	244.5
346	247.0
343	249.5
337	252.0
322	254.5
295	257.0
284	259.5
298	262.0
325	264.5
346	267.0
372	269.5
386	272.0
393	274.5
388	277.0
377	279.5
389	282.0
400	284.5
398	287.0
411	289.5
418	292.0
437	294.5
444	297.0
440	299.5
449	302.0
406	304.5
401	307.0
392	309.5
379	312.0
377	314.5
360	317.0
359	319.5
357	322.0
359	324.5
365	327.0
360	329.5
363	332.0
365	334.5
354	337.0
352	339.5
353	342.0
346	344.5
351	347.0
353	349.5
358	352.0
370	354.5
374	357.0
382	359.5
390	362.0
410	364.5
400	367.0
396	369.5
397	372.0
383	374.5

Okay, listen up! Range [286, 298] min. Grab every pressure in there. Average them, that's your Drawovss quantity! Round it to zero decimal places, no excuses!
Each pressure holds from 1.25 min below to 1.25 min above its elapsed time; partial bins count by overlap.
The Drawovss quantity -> 422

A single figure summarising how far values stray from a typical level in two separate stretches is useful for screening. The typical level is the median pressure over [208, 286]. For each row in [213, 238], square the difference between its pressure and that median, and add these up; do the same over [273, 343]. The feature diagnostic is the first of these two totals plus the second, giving 28749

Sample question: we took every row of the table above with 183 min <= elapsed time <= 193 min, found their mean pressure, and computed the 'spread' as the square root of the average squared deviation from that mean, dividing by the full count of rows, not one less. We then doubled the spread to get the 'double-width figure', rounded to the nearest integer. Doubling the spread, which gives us 15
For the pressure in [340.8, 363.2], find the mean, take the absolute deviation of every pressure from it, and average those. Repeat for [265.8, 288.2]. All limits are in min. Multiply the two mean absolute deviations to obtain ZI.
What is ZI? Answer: 161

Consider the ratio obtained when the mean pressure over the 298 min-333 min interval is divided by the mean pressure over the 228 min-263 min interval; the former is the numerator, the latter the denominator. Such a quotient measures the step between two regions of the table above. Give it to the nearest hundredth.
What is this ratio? 1.12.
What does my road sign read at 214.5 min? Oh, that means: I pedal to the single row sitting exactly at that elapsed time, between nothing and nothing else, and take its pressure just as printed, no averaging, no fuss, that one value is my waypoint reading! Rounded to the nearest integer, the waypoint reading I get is 394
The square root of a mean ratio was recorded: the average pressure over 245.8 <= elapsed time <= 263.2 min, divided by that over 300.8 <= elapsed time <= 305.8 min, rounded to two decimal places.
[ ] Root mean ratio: 0.86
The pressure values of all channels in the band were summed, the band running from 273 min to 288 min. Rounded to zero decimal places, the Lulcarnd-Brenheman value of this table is 2345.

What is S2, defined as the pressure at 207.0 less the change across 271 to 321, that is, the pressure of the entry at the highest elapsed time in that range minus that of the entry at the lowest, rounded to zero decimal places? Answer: 429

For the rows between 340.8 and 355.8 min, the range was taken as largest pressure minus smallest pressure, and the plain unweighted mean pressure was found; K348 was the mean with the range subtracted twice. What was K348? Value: 307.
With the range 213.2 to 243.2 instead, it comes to 299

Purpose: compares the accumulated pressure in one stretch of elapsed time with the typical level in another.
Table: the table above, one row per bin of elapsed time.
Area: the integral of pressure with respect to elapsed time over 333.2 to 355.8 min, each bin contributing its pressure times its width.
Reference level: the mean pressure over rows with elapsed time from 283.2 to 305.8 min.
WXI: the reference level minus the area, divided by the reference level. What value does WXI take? -18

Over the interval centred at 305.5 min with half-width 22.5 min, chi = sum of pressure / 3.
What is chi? 2384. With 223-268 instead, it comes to 2076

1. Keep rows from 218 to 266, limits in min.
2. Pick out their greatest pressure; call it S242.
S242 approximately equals 394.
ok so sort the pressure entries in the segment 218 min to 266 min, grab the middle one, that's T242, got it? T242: 354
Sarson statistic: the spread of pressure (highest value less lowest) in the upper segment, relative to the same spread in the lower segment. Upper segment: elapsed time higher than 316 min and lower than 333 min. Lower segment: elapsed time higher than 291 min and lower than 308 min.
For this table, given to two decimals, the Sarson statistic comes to 0.17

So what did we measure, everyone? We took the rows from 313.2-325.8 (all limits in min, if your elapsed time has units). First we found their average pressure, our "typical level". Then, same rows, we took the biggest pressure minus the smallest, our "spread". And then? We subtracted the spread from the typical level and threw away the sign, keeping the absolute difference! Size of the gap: 342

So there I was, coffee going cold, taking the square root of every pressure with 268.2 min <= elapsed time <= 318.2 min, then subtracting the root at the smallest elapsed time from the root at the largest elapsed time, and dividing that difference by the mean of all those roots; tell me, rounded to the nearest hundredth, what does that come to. -0.02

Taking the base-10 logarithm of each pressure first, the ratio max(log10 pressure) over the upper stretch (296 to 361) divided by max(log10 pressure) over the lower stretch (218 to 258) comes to 1.022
